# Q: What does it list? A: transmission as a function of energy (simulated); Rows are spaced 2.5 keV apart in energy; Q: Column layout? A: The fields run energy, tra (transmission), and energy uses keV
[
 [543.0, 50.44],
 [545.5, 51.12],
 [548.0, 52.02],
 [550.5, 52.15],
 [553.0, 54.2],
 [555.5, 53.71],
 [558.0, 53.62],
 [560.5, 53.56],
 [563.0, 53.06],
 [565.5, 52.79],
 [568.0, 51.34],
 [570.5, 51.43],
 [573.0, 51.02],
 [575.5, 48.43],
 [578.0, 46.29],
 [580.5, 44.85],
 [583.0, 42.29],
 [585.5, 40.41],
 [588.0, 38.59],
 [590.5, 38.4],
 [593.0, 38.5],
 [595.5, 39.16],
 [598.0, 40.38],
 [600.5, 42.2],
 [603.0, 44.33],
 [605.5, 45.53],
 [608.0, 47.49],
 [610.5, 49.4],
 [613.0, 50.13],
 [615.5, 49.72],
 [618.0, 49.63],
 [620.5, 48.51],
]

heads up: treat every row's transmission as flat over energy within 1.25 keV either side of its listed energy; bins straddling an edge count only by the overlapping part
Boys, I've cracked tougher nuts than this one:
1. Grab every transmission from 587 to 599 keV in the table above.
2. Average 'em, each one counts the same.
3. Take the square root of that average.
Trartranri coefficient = 6.2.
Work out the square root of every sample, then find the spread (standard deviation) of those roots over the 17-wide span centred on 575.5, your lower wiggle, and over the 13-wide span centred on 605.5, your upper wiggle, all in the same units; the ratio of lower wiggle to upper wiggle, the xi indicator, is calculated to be 1.3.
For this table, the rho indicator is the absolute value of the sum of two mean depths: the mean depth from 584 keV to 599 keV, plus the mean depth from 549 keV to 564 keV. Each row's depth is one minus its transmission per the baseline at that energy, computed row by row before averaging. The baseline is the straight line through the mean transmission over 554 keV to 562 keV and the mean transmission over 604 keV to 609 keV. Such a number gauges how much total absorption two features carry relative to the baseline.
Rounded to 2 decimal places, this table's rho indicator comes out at 0.20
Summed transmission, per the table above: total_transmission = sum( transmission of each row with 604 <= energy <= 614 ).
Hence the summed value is 193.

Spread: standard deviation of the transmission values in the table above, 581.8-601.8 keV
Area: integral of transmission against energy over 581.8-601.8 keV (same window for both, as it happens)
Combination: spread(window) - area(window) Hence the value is -798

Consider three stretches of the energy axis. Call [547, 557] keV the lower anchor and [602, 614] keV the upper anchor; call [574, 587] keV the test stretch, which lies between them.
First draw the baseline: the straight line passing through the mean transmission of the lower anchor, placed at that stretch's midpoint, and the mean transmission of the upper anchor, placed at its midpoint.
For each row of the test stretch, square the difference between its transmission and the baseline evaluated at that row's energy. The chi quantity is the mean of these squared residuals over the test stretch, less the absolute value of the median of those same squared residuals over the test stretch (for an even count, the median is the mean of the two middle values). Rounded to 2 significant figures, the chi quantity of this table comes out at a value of 11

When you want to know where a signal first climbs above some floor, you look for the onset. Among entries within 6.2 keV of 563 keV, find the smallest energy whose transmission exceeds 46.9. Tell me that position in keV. 558.0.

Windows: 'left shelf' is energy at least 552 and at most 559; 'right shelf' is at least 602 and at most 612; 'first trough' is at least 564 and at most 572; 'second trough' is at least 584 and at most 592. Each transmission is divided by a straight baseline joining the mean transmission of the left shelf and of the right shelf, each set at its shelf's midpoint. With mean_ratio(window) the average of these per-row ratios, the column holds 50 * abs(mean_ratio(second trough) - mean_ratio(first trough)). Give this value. 10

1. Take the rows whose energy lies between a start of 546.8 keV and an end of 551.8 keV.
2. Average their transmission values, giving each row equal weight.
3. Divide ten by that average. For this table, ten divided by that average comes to 0.192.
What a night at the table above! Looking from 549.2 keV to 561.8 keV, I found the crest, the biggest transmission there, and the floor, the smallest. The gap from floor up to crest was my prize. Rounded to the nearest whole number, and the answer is 2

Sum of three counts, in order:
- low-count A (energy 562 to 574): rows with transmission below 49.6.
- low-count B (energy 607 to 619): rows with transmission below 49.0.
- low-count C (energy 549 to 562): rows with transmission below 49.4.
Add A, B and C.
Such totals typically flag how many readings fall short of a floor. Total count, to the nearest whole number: 1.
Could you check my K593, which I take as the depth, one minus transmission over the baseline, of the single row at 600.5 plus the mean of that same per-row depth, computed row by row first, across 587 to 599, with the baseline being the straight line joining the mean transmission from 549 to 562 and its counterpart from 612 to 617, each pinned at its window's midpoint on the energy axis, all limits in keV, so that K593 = 0.41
